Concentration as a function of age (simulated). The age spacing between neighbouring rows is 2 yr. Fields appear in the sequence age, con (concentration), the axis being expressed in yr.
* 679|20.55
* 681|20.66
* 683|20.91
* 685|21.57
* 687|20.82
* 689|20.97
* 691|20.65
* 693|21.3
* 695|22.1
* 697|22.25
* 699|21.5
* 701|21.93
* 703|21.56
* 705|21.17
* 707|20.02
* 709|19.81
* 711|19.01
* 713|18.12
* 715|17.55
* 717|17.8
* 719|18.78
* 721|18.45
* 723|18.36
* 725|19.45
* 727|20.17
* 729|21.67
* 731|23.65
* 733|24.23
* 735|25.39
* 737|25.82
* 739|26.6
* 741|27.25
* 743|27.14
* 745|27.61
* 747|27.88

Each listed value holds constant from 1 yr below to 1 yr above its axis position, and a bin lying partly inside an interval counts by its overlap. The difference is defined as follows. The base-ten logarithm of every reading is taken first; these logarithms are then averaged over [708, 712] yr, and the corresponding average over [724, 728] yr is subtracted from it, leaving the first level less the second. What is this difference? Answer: -0.01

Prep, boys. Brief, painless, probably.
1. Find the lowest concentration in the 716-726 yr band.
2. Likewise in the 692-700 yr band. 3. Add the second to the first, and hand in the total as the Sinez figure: 39.1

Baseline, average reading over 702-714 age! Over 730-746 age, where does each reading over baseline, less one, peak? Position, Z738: 745 yr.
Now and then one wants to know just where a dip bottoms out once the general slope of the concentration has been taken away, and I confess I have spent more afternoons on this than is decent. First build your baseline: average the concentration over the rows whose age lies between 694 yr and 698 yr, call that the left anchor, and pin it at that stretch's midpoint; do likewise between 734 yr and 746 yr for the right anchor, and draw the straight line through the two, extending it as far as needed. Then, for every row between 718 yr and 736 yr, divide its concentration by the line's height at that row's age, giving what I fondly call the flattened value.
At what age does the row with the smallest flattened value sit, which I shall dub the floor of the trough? 723 yr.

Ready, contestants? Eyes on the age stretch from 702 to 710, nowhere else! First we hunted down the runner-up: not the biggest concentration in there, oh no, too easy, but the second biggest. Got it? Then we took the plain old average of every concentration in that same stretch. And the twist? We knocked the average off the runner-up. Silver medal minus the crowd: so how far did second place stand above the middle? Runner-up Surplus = 0.53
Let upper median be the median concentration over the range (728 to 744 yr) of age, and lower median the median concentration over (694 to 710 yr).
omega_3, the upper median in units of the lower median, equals 1.19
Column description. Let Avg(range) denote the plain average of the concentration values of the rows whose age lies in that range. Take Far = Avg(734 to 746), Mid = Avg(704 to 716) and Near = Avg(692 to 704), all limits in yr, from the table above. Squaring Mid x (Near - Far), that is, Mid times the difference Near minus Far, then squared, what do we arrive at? 8786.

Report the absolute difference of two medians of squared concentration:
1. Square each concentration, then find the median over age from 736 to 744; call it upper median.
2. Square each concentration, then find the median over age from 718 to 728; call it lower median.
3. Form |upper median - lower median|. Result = 369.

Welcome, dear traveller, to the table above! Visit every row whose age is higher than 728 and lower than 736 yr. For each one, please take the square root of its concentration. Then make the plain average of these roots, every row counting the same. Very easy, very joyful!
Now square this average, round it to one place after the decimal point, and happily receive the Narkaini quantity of 23.7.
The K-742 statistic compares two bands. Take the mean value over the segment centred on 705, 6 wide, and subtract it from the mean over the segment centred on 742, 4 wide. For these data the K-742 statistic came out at 6.3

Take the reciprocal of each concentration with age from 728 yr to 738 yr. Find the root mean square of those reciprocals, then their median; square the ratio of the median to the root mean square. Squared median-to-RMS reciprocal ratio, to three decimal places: 0.982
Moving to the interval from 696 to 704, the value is 1.006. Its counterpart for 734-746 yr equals 0.980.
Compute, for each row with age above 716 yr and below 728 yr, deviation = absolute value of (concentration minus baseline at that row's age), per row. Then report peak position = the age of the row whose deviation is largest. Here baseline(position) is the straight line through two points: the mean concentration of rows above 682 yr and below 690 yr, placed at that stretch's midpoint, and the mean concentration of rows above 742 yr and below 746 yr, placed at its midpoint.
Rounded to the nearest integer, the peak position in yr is 723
